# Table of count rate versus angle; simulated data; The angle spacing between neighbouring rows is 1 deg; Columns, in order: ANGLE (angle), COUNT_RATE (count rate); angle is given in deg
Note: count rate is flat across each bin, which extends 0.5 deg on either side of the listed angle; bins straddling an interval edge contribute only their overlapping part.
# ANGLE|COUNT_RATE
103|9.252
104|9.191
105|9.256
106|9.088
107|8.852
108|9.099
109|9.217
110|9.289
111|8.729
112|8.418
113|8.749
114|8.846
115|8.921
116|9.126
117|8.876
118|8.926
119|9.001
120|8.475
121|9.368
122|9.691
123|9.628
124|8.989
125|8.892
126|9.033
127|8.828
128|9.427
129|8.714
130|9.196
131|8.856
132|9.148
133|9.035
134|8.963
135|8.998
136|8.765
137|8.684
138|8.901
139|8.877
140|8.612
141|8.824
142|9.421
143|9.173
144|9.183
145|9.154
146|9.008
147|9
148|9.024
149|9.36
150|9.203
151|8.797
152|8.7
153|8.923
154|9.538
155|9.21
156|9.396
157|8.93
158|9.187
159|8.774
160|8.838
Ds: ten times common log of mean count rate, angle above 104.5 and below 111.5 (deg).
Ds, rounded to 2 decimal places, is 9.58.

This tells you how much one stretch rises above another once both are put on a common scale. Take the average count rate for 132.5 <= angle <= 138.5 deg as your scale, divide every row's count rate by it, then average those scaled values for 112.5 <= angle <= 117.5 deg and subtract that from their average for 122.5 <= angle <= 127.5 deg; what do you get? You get 0.019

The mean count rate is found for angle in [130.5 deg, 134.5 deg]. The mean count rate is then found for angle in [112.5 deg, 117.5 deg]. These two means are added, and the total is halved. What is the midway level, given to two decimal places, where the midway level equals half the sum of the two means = 8.95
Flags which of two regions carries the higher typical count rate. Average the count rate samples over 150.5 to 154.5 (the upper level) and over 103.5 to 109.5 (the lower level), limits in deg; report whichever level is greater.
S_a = 9.12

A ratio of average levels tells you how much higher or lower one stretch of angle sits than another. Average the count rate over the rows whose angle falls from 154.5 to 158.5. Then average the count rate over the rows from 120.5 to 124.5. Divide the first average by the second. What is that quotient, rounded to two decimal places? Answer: 0.97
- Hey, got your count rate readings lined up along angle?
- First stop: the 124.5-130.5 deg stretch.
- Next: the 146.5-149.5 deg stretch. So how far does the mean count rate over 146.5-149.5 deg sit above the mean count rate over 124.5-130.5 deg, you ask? 0.11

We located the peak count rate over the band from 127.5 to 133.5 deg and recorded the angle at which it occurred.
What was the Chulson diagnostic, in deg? 128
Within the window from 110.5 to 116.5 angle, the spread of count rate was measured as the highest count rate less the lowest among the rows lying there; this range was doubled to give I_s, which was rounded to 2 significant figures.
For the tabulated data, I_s 1.4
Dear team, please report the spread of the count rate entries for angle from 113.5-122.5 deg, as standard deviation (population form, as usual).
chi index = 0.32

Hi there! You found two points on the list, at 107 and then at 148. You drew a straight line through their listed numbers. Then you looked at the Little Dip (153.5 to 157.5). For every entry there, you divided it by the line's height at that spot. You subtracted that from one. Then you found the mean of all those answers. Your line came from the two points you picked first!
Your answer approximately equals -0.024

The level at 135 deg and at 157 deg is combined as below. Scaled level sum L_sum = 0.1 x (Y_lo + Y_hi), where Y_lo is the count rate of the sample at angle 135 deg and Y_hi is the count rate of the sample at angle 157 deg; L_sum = 1.79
